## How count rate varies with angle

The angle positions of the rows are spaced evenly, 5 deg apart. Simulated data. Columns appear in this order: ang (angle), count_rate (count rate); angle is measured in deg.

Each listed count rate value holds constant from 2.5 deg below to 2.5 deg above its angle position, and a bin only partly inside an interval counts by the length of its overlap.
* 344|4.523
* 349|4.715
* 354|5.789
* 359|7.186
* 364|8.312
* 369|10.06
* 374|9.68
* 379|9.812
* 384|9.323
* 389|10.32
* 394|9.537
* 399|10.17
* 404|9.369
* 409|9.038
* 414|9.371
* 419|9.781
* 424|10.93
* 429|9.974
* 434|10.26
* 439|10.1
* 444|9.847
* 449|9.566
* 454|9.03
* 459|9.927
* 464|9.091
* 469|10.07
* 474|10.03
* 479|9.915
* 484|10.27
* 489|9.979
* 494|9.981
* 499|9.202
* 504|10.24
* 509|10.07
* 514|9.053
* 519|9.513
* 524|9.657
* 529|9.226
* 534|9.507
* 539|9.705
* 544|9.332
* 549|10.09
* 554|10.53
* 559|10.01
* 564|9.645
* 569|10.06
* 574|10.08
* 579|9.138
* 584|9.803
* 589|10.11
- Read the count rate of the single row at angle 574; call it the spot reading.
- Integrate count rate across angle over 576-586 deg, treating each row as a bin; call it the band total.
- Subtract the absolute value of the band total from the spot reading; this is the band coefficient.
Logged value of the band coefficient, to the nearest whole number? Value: -85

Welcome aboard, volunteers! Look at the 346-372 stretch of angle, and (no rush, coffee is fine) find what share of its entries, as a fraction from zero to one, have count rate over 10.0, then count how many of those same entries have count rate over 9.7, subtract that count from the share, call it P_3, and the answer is -0.8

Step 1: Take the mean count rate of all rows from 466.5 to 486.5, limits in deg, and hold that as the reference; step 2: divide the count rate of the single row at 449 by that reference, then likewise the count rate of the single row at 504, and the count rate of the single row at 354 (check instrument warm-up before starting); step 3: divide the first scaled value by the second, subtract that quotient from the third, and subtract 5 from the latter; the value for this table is -5.36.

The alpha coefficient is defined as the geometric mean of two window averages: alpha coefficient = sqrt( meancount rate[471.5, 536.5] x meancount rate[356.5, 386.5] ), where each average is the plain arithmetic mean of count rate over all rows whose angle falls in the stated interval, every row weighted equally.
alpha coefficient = 9.40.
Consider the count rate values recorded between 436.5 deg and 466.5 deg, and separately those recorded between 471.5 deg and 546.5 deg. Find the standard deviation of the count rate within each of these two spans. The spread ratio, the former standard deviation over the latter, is 1.1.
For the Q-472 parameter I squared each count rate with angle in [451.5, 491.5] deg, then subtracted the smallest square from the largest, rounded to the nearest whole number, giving 24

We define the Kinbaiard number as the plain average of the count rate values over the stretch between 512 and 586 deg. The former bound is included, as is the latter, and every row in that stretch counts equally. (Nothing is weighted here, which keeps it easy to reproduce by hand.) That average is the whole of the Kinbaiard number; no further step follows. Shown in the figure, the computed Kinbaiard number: 9.69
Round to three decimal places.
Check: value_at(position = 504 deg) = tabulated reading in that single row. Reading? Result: 10.240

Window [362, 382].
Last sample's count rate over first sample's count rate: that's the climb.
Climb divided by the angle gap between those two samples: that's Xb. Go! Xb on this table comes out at 0.10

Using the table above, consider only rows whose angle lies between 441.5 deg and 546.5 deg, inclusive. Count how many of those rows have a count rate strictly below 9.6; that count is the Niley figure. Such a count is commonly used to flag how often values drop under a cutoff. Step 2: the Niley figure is 9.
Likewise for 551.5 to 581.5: 1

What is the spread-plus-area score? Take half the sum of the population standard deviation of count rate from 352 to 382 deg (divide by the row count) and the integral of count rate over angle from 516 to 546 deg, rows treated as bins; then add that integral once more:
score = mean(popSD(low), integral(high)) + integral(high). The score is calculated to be 428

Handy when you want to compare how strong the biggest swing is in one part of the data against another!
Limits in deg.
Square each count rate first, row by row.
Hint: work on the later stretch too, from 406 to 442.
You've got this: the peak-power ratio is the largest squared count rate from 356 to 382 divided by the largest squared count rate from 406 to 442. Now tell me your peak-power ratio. 0.85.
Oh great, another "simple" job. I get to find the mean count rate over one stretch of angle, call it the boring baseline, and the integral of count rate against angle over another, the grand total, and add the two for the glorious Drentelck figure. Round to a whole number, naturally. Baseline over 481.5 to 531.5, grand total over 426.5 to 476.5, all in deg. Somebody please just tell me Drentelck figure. 499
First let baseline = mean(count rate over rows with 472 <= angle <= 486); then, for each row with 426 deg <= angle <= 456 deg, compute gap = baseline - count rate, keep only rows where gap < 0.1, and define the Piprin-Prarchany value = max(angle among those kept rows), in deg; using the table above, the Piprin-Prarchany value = 439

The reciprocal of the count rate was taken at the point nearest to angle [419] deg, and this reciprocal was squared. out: 0.0105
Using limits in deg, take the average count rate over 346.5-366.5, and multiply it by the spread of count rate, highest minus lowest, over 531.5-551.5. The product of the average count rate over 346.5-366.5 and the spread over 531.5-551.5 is 4.9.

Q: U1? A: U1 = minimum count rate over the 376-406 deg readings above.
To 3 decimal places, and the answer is 9.323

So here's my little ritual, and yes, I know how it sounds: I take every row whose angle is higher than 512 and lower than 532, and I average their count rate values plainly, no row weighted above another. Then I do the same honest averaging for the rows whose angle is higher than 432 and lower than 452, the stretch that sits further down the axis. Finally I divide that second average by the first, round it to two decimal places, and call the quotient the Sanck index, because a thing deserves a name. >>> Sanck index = 1.06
